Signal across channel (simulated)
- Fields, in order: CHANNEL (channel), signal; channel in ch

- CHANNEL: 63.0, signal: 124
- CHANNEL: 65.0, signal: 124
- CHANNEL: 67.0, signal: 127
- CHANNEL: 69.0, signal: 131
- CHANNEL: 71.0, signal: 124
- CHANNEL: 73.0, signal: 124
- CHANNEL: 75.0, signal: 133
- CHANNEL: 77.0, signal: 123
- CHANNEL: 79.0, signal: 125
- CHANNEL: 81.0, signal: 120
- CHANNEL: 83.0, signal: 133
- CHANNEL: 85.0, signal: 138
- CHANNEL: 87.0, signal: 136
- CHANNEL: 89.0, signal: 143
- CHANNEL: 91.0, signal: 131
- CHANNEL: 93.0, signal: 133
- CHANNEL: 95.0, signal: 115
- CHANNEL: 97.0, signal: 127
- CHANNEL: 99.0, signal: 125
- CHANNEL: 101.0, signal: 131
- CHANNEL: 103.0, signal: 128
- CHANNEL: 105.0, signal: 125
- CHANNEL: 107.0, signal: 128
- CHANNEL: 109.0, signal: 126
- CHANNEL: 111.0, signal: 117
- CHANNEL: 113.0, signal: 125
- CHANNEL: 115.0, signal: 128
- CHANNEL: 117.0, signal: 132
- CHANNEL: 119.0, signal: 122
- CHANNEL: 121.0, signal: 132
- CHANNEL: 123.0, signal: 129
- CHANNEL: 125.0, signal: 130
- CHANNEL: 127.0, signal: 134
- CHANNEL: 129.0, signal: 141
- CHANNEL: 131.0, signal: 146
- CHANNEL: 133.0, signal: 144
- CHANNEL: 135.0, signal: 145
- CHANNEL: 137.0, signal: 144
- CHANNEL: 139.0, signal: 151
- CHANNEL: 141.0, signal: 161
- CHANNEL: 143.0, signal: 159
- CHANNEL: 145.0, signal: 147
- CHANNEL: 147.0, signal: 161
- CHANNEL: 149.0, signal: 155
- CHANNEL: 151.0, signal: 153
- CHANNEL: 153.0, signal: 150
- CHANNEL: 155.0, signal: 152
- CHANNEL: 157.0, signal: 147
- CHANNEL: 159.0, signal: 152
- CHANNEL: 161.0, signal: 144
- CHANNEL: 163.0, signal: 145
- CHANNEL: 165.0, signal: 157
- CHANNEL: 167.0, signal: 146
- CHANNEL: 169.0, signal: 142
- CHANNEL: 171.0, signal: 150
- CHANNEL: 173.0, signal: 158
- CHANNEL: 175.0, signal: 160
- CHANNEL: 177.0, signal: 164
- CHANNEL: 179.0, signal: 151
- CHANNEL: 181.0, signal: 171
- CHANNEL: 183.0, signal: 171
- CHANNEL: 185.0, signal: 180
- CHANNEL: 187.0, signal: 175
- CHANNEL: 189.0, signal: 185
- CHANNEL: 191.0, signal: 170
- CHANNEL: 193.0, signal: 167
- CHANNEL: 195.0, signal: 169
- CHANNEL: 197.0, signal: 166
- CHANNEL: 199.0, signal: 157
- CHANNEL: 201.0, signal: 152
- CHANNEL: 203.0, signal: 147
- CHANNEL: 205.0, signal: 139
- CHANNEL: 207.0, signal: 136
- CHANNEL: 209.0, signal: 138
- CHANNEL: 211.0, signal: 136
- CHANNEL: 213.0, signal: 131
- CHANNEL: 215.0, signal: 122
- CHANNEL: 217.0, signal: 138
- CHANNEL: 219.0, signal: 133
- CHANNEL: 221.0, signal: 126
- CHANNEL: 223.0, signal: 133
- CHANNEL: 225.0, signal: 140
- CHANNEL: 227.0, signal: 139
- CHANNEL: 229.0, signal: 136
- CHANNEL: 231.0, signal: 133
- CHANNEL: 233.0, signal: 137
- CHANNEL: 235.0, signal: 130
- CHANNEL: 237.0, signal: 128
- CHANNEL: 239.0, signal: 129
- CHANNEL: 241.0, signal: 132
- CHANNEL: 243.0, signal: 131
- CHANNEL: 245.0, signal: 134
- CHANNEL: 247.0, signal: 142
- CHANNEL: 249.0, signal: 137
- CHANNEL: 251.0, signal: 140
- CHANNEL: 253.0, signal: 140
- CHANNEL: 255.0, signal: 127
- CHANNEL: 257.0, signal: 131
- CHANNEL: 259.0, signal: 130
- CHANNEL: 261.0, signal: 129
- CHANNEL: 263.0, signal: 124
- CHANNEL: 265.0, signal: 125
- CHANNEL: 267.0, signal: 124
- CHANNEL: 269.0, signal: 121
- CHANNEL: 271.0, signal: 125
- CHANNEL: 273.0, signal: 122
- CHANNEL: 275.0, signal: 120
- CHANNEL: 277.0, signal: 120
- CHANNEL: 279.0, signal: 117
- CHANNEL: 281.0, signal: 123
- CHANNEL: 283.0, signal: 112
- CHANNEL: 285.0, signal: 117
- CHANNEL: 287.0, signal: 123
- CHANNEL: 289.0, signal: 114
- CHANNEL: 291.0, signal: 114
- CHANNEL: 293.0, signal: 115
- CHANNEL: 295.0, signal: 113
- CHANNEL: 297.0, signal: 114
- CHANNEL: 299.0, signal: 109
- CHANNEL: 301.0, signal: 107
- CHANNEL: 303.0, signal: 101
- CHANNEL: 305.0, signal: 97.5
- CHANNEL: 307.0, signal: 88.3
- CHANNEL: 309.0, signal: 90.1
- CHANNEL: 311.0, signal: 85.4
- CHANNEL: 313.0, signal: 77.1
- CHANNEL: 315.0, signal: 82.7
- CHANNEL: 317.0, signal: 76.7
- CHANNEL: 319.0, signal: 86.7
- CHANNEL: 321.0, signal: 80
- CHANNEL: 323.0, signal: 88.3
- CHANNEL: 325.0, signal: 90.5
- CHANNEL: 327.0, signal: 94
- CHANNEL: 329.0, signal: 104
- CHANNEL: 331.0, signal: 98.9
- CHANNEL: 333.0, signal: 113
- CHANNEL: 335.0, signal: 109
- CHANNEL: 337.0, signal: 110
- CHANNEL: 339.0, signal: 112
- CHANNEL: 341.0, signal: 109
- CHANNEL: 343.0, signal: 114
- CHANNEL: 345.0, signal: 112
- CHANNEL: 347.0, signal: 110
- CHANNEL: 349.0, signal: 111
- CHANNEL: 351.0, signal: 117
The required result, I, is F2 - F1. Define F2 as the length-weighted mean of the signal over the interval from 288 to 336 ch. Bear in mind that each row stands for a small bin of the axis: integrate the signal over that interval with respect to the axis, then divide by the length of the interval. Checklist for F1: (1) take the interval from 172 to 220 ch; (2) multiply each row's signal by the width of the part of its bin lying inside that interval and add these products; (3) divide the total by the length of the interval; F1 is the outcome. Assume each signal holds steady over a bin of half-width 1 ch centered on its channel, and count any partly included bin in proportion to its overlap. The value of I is -57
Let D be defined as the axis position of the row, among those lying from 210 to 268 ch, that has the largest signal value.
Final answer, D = 247.0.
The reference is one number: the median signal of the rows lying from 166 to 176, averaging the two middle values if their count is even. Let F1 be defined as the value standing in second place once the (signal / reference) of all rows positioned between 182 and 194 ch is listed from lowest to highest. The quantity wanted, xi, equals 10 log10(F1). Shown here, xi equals 0.5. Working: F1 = 1.13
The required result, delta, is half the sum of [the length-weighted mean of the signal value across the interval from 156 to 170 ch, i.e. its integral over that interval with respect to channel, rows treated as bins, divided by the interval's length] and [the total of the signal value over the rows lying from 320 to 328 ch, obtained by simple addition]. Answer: 250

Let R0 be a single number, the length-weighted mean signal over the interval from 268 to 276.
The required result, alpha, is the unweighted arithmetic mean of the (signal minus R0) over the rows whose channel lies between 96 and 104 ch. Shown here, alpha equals 6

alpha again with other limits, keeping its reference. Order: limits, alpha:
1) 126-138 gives 20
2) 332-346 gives -11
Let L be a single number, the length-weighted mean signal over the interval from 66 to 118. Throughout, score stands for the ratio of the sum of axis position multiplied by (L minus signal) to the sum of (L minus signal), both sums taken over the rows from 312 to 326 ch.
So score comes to 318.7 ch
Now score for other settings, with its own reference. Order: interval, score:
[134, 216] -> 173.9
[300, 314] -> 308.0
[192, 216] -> 198.7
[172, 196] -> 184.9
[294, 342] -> 317.4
